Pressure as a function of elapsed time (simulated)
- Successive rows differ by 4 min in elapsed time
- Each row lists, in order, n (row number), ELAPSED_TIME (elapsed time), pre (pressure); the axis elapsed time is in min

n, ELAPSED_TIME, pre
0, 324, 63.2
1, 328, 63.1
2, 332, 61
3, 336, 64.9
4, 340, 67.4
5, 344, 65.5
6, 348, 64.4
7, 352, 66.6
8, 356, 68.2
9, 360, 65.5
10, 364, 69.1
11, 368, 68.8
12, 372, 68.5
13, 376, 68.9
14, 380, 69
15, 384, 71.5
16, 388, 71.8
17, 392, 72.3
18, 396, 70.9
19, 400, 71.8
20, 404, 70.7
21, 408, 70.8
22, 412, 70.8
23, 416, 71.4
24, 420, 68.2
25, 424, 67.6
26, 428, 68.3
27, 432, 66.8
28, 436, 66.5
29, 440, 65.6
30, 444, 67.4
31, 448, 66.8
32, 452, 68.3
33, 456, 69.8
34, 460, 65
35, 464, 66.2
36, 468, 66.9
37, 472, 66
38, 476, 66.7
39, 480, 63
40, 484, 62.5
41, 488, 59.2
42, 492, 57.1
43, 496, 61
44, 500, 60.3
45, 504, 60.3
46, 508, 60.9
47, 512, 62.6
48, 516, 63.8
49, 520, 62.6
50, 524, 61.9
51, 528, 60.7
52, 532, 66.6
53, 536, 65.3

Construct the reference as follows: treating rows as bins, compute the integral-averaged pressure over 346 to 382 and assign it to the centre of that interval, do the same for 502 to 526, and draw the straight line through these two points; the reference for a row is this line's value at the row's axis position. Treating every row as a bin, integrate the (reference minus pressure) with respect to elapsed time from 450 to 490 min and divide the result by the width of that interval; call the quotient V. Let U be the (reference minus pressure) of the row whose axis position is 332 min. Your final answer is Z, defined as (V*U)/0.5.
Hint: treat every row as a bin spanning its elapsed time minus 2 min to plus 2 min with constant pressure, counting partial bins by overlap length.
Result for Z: -27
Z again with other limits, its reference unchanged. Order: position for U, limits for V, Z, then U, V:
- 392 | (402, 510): 17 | -5.7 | -1.5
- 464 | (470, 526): -3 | -2.3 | 0.6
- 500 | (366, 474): -14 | 2.2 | -3.2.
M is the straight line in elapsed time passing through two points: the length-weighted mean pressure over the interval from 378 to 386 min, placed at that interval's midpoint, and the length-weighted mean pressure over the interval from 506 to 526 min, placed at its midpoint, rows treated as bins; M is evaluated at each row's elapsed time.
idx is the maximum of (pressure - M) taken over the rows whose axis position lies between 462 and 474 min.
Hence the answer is 1.7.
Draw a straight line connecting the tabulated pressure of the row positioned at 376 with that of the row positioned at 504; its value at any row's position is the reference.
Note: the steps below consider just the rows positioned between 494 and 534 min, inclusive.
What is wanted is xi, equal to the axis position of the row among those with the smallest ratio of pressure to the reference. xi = 500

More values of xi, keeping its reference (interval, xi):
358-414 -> 360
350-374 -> 360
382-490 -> 488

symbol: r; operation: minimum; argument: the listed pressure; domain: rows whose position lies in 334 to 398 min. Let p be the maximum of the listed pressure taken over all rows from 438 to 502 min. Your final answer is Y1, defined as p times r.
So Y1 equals 4495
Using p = 69.8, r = 64.4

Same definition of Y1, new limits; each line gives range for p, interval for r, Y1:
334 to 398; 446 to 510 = 4128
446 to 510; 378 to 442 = 4579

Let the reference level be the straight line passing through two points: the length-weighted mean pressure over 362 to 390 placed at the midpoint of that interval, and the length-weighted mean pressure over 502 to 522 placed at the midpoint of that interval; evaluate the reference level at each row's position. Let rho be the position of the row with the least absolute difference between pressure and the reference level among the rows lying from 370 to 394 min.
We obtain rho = 380 min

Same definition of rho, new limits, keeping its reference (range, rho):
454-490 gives 460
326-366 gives 364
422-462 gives 460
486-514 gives 512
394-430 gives 424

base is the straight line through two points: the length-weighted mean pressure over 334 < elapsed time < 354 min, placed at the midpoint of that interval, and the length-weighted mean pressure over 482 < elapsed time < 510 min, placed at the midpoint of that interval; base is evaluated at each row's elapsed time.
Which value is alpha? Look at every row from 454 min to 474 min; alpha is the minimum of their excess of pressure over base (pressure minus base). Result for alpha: 3.5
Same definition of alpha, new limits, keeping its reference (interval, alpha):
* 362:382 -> 3.8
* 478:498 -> -3.2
